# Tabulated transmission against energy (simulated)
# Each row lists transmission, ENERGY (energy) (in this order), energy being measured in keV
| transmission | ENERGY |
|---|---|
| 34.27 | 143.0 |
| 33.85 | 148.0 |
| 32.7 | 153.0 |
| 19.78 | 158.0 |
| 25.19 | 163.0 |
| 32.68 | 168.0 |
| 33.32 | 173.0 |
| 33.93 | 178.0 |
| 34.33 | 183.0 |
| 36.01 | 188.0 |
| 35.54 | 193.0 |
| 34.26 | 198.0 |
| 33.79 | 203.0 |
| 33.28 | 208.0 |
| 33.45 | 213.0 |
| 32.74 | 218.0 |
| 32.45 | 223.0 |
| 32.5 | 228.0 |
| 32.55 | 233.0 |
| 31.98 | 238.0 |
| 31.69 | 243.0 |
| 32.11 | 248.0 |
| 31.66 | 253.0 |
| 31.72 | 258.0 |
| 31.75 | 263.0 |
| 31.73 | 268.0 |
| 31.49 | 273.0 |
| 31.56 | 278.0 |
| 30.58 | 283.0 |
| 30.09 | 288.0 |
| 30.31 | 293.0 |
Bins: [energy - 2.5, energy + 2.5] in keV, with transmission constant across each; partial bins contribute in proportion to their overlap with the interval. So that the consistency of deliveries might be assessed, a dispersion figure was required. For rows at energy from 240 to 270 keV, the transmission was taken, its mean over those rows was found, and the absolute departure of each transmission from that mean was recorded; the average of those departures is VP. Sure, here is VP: 0.11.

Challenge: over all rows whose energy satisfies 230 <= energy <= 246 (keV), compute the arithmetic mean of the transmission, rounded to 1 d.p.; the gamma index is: 32.1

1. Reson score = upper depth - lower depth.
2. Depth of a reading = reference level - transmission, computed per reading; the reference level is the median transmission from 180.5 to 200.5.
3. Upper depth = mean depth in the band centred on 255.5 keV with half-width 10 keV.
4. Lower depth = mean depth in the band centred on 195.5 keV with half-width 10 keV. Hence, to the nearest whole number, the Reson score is 3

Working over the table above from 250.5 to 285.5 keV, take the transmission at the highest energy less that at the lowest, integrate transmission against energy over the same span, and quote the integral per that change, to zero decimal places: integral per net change -1021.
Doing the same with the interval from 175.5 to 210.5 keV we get -1855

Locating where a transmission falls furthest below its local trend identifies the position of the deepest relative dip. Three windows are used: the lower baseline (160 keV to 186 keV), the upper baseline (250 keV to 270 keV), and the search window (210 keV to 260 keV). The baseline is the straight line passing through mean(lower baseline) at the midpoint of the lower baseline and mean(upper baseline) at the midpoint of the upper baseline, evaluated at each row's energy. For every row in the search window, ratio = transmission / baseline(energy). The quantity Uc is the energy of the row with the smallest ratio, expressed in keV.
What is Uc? 253.0 keV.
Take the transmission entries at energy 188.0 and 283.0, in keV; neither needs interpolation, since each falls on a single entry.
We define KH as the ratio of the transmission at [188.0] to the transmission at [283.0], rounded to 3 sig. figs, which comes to 1.18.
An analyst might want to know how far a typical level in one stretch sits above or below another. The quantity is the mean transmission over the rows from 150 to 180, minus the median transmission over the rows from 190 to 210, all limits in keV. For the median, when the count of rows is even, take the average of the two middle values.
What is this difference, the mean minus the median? -4.4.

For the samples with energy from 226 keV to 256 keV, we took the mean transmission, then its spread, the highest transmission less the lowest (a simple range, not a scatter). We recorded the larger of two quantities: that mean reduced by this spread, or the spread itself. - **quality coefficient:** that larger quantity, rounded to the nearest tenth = 31.2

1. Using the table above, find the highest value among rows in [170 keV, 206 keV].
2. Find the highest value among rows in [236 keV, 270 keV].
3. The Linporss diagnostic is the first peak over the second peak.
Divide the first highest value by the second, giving 1.12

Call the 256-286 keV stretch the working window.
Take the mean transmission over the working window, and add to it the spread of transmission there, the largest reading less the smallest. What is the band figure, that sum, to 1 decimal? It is 32.6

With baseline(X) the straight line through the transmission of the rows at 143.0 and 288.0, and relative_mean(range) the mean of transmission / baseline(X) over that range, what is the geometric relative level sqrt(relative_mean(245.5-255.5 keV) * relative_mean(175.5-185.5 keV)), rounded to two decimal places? 1.03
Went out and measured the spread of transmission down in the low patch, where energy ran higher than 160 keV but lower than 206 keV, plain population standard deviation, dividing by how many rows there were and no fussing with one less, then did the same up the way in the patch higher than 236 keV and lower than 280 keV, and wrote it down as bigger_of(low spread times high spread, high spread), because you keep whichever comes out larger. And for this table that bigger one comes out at 0.55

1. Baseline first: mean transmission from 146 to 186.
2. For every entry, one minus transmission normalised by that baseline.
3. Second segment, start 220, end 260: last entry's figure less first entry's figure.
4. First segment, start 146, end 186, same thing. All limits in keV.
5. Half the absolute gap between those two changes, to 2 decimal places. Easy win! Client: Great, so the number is 0.02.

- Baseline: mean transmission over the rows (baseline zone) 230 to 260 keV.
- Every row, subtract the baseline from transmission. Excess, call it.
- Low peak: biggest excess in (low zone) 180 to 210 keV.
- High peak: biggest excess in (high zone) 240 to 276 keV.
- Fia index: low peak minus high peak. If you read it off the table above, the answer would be 3.9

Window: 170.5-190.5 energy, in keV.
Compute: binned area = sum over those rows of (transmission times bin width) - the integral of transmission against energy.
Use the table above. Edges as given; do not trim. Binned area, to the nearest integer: 688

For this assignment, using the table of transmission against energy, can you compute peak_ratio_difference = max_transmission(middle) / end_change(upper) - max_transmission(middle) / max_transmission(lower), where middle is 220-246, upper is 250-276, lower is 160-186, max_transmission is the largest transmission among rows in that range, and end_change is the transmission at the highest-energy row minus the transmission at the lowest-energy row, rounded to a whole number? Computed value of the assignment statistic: -192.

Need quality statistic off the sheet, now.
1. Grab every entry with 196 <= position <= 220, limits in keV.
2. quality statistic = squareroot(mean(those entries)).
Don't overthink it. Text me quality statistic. 5.79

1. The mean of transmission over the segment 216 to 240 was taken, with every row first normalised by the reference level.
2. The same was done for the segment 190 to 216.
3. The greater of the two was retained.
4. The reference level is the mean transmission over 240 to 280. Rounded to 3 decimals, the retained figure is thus 1.074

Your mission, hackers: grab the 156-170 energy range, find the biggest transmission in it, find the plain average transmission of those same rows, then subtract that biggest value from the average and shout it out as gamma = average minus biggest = -6.8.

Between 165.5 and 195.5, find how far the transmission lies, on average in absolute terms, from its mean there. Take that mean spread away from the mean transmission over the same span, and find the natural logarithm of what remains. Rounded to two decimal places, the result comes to 3.51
